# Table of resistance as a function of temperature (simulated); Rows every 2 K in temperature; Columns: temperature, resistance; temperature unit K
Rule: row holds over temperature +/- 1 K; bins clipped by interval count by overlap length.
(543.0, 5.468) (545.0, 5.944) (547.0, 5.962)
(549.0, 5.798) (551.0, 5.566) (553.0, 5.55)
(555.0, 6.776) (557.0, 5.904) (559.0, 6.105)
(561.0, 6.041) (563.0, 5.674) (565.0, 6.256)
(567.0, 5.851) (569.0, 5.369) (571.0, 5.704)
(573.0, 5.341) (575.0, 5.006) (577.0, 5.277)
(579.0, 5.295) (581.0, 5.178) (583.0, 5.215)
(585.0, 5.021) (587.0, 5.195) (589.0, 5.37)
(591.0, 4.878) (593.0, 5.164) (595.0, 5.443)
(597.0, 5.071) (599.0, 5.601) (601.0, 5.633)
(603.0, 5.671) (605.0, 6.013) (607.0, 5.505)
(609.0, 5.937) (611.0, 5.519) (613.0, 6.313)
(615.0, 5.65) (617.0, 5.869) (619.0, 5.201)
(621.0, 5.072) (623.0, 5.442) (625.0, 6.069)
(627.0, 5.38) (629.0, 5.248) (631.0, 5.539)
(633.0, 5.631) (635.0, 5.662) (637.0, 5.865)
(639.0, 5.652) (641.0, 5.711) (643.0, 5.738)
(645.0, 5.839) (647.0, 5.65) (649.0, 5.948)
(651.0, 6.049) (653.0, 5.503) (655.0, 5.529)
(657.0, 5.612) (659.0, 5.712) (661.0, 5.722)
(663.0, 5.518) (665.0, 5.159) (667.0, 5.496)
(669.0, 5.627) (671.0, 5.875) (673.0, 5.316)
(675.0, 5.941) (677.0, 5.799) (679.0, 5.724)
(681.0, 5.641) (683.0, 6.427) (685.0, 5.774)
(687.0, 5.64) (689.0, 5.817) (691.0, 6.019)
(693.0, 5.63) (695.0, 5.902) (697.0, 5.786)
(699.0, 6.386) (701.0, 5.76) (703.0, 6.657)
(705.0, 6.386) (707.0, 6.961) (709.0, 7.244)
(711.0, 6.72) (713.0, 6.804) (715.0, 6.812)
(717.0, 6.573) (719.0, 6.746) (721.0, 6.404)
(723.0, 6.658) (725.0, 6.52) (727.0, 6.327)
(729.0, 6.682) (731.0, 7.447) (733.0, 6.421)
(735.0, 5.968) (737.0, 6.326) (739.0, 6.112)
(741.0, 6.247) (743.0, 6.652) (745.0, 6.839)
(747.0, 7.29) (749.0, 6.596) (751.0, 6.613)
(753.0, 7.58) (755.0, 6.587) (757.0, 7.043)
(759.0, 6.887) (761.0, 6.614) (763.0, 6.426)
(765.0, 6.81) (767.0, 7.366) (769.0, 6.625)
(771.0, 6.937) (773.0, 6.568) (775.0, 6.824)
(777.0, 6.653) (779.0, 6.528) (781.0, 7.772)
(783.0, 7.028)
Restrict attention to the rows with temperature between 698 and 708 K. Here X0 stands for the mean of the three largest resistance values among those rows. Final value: 6.7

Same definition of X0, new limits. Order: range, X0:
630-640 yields 5.7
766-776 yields 7.0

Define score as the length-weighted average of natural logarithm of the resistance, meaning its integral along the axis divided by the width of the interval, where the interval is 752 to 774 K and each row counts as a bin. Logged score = 1.92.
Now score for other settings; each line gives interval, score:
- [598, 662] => 1.73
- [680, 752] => 1.86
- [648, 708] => 1.76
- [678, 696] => 1.76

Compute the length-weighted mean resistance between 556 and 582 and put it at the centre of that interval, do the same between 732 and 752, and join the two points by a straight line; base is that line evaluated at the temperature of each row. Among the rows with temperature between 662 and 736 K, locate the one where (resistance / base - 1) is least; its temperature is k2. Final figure 665.0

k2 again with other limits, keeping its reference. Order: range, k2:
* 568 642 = 591.0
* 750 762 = 761.0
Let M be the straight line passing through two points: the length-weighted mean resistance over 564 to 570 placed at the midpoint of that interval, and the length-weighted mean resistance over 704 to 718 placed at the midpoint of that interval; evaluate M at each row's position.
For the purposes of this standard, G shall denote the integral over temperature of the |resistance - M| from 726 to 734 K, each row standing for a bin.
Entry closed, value 3.7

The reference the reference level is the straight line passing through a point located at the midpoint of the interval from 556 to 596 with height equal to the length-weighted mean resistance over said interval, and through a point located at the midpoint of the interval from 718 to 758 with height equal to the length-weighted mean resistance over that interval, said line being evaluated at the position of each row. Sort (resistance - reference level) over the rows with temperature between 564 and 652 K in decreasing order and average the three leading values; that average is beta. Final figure 0.6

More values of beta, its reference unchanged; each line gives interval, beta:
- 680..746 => 0.7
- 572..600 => -0.1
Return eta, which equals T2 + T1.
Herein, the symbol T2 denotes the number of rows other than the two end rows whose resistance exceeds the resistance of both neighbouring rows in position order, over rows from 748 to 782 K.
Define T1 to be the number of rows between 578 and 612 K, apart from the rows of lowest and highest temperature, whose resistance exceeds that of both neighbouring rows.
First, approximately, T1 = 5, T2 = 5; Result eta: 10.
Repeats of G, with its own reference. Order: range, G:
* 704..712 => 2.2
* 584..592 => 6.8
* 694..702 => 5.9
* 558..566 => 2.3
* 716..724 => 2.0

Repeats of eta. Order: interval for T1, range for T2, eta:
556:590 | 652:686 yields 9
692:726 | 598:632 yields 12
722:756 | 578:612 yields 9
